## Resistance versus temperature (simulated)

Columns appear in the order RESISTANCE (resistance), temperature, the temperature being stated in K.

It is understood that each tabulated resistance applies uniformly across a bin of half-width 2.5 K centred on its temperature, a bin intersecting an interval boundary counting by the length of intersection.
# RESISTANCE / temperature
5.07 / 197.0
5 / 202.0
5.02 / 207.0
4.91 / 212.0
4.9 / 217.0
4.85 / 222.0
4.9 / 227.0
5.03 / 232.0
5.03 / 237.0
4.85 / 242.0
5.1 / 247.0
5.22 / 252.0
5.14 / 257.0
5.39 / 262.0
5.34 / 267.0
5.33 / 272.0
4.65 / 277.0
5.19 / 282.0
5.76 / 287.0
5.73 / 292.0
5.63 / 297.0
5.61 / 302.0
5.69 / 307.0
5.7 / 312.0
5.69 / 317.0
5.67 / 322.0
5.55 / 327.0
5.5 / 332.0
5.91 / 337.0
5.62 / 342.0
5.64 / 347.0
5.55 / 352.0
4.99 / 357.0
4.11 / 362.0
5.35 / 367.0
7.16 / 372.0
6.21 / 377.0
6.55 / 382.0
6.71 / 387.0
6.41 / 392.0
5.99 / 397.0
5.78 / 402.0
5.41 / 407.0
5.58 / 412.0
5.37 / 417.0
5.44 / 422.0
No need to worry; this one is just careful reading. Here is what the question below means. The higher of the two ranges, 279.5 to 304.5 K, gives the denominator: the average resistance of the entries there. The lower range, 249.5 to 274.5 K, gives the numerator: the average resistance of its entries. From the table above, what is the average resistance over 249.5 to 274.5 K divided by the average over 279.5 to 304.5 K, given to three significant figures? 0.946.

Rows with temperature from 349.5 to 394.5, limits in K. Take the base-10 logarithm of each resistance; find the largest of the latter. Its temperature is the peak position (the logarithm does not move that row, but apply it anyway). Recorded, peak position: 372.0 K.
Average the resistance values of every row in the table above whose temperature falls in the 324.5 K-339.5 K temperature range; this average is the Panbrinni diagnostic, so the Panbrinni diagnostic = 5.7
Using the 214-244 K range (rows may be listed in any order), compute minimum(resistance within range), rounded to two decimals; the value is 4.85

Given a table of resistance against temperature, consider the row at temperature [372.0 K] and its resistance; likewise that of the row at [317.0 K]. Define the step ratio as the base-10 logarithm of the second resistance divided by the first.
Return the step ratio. -0.10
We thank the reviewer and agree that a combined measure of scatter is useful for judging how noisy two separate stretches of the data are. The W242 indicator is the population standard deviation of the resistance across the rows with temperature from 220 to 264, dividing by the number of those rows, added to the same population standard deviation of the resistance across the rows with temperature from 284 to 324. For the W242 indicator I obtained 0.2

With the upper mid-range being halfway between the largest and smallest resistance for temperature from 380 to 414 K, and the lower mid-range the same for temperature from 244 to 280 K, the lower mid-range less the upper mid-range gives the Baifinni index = -1.0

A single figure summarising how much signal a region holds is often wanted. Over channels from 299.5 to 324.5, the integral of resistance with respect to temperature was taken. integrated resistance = 142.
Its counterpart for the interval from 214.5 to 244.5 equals 148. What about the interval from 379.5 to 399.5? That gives 128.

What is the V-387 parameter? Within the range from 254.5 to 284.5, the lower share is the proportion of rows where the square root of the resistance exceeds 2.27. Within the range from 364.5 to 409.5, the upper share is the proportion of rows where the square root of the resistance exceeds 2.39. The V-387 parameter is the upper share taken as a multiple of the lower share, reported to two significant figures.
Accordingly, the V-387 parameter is 1.2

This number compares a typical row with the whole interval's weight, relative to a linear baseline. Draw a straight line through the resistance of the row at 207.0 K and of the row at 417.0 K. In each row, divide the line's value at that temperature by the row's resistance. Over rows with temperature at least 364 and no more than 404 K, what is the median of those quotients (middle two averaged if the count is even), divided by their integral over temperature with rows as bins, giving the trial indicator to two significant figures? 0.025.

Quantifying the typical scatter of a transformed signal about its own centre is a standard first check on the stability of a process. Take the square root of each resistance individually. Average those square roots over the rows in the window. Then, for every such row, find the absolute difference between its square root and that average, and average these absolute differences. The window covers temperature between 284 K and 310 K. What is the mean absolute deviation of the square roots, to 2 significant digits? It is 0.011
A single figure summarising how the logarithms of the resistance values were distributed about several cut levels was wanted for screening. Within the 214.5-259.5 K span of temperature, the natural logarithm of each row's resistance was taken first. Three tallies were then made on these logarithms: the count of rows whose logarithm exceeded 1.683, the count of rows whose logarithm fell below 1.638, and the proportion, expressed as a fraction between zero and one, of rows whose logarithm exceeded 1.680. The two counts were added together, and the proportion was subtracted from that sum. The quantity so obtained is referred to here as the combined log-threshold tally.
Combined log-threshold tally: 8.0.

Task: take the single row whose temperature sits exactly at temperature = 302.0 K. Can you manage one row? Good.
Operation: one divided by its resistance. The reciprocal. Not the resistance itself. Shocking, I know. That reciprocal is 0.178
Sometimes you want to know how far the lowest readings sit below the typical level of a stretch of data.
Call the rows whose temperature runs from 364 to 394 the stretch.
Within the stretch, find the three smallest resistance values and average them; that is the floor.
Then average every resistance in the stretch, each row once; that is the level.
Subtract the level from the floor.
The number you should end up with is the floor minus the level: -0.4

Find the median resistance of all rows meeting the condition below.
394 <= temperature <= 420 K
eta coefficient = 5.6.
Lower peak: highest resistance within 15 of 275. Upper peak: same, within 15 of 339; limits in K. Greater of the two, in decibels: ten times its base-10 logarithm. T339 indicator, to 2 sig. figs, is 7.7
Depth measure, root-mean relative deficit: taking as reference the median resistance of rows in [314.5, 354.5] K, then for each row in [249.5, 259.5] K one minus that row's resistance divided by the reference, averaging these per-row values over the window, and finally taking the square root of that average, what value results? 0.28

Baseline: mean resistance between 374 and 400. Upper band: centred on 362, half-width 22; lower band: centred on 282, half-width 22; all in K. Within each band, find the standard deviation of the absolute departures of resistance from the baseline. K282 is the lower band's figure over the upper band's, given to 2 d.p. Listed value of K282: 0.54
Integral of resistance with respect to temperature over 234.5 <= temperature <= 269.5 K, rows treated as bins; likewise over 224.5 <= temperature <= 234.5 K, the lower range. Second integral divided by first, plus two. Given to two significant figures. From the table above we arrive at 2.3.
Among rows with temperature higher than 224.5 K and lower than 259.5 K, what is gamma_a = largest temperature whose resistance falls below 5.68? 257.0 K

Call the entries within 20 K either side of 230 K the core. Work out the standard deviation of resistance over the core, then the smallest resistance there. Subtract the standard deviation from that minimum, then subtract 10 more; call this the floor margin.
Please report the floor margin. -5.24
